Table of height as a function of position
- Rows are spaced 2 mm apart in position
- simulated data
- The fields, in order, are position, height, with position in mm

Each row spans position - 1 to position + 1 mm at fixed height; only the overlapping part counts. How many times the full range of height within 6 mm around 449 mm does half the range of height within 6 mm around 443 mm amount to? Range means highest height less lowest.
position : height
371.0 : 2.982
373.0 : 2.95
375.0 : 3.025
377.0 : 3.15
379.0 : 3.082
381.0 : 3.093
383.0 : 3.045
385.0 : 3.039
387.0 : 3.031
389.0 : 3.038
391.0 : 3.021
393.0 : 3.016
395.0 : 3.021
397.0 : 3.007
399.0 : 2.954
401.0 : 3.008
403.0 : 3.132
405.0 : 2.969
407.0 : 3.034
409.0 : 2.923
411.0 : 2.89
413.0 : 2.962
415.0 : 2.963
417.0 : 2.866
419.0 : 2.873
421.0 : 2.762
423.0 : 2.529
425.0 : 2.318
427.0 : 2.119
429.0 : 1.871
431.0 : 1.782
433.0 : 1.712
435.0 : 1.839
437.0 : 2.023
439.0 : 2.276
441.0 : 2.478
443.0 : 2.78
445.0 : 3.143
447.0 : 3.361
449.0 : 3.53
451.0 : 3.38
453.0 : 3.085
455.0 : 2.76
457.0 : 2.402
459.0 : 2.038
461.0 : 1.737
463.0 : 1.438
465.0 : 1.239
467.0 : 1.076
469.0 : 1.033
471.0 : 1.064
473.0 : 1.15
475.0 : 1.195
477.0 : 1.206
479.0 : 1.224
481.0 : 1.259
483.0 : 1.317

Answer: 2.0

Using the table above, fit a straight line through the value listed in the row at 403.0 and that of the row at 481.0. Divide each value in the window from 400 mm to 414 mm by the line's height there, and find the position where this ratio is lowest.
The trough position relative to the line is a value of 401.0 mm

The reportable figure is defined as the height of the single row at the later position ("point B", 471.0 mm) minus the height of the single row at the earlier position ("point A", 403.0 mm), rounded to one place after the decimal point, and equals -2.1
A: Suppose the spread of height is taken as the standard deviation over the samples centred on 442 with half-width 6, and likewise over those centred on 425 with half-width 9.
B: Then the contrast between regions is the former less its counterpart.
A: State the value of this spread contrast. 0.0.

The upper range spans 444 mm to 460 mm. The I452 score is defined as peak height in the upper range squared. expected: 12.5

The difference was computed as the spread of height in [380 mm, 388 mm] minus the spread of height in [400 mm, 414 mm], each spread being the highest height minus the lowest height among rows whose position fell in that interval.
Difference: -0.18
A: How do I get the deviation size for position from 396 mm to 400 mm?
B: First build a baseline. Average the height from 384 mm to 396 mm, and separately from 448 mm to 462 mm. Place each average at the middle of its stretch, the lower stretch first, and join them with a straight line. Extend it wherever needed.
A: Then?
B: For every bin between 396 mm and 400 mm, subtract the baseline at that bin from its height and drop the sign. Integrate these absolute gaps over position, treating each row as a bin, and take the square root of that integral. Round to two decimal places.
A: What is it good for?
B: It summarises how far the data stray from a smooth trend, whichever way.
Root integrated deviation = 0.29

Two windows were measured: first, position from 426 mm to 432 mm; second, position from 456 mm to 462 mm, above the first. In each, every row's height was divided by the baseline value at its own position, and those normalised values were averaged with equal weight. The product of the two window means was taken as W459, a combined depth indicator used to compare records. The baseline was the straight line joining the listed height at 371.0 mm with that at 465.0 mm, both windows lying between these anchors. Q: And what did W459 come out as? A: 1.53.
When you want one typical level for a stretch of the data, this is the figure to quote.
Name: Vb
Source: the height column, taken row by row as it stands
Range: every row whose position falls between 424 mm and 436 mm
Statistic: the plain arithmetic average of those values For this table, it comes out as 1.9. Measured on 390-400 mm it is 3.0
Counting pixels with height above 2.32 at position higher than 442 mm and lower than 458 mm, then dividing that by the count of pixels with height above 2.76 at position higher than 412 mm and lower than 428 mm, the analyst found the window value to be 1.6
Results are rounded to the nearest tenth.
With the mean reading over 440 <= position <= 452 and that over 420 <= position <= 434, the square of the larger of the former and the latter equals 9.7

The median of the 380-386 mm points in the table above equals 3.0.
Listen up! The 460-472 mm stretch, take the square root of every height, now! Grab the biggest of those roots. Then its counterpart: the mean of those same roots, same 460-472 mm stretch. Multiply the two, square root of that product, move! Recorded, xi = 1.21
